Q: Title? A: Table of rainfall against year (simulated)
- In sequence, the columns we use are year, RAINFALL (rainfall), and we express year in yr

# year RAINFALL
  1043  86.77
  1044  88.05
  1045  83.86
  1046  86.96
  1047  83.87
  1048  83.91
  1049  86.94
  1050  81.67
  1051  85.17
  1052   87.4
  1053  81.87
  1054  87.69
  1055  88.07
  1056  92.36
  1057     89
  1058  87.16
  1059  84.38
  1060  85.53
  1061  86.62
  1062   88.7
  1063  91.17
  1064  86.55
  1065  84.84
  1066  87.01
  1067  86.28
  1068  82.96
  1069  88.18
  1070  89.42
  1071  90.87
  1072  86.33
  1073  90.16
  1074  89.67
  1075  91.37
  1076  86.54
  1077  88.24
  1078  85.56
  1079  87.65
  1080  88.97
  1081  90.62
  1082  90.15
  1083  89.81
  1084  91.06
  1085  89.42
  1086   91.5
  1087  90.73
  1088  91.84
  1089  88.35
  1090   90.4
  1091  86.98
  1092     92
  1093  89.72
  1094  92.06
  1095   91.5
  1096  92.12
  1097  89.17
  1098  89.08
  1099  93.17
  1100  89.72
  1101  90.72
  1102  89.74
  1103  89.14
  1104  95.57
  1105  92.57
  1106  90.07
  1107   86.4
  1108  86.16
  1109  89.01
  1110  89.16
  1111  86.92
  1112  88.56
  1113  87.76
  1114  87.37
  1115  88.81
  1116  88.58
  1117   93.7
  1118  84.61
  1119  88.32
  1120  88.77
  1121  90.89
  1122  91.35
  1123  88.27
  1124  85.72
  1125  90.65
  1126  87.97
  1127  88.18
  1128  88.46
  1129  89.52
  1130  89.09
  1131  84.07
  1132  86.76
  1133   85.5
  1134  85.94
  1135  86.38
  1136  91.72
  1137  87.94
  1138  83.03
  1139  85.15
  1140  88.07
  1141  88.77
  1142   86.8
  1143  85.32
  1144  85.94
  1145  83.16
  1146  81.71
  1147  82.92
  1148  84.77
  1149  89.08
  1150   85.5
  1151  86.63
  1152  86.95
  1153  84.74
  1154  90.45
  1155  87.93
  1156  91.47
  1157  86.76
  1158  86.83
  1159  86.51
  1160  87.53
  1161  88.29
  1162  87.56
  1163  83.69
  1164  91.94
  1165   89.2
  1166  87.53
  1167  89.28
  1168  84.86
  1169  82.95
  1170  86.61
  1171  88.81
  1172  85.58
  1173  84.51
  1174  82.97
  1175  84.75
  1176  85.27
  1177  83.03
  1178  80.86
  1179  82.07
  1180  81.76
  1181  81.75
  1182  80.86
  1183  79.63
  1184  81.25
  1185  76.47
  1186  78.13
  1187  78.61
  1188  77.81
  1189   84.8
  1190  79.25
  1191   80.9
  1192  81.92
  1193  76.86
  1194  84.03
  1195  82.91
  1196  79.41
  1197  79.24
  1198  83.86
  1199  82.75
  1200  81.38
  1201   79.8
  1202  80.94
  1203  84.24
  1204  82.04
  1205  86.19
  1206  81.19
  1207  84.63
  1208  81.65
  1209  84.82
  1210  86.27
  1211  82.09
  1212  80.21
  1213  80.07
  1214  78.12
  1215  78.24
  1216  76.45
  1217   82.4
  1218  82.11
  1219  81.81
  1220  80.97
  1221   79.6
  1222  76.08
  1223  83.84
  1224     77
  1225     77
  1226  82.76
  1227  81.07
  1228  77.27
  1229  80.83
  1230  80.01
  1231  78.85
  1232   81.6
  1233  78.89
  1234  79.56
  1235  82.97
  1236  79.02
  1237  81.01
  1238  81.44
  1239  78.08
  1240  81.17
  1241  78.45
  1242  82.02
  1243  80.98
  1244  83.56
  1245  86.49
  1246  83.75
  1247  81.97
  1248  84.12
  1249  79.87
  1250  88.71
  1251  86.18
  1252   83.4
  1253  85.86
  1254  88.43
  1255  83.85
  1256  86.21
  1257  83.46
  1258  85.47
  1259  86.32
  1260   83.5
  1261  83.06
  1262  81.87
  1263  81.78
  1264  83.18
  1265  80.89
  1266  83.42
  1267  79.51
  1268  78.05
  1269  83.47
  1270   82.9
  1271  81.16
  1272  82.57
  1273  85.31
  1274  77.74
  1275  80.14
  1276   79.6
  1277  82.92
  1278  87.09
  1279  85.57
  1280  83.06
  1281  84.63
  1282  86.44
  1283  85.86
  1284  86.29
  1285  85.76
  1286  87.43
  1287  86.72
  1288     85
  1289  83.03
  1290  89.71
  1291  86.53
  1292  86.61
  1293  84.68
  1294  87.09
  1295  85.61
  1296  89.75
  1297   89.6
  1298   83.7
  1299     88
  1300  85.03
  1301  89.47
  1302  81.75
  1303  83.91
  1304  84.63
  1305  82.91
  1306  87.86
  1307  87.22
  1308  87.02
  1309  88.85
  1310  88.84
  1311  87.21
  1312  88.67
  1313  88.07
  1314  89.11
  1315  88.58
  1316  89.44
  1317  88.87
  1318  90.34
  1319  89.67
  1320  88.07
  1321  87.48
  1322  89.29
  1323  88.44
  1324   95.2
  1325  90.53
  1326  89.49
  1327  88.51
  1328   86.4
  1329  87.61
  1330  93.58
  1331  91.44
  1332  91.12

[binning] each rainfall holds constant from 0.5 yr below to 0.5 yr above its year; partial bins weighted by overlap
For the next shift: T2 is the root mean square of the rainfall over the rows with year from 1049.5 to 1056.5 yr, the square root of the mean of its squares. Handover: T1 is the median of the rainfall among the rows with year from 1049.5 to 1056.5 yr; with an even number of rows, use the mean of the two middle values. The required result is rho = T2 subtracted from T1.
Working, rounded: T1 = 87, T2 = 86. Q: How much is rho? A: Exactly 1.01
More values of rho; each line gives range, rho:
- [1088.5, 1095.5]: 0.24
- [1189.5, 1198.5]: -0.06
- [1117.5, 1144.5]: 0.42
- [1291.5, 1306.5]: -0.46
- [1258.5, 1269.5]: 0.76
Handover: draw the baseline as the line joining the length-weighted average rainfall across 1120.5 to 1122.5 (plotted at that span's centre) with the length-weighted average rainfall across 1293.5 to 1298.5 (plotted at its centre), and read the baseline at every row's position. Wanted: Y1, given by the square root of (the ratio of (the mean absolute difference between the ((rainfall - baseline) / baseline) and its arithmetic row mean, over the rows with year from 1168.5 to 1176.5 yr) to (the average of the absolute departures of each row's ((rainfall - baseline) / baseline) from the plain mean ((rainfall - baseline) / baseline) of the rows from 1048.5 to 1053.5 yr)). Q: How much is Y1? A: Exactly 0.79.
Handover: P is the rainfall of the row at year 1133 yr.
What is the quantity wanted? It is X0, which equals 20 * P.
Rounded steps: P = 85.5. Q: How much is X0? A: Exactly 1710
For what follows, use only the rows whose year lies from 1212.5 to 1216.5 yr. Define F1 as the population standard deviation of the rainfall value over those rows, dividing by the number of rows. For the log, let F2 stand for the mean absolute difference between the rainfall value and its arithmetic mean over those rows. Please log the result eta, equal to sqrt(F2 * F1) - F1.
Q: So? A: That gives -0.19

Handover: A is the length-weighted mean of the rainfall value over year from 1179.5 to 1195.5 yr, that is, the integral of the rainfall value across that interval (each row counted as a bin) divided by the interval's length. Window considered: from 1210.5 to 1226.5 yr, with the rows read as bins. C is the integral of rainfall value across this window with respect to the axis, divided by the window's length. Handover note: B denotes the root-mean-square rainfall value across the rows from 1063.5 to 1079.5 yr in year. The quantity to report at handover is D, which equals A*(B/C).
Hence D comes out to 88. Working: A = 80.4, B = 87.6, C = 80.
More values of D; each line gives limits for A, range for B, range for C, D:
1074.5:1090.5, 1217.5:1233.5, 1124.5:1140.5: 82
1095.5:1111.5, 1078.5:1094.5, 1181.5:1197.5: 101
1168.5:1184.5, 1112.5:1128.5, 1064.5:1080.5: 84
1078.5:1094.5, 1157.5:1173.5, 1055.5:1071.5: 90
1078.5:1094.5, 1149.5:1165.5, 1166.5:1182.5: 94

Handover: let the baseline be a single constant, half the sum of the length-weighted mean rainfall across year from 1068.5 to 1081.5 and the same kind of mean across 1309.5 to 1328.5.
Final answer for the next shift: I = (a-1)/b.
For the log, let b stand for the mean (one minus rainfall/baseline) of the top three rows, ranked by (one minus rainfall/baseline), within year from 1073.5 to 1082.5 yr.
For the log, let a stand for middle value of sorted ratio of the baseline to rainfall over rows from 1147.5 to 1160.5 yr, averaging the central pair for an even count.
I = 0.9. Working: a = 1.024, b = 0.026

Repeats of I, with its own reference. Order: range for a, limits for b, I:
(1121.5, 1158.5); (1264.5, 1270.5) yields 0.2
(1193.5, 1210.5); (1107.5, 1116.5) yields 3.2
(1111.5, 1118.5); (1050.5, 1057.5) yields 0.1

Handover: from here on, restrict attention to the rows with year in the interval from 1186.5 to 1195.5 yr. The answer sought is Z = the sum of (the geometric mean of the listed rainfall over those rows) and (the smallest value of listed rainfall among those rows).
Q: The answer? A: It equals 158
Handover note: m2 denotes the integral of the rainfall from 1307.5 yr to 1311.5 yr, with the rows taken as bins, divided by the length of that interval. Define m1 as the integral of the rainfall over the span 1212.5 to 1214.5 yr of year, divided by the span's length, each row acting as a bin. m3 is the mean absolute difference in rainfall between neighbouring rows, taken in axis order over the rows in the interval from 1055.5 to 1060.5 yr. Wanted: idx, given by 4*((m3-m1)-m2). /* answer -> -659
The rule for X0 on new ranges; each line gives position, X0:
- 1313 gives 1761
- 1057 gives 1780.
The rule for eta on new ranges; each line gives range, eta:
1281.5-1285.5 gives 0.00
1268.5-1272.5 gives -0.09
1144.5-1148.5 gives -0.14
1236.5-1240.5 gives -0.10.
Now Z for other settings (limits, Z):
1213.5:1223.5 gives 156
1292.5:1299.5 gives 171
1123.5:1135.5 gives 171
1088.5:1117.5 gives 176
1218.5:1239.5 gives 156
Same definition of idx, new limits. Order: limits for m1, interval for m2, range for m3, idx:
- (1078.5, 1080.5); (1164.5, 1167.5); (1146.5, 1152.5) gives -699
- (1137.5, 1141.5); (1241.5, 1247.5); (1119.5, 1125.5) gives -667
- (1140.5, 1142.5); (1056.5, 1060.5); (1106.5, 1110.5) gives -693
